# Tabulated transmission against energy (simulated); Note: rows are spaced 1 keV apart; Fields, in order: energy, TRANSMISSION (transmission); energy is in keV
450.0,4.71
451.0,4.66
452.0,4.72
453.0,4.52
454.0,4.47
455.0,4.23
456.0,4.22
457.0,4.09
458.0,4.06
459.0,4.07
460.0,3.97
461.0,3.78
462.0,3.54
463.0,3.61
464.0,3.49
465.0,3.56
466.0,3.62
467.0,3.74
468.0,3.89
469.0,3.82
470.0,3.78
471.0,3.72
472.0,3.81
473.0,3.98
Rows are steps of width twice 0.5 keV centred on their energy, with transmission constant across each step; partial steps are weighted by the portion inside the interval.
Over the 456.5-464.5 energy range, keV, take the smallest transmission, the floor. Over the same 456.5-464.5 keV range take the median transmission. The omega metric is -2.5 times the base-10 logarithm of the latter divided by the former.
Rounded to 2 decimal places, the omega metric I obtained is -0.11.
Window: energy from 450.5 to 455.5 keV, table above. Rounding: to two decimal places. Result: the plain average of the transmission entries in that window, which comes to 4.52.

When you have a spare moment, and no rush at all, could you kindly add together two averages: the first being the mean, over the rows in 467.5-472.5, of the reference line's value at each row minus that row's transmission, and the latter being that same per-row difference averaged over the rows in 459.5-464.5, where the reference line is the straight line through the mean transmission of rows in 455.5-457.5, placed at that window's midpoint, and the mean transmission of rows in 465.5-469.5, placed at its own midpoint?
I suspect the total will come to 0.16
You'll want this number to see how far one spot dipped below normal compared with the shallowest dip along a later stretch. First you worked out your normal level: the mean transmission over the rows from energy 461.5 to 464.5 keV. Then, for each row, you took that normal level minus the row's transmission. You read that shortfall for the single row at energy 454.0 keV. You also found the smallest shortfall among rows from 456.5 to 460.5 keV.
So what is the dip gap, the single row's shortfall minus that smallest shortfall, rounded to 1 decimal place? -0.4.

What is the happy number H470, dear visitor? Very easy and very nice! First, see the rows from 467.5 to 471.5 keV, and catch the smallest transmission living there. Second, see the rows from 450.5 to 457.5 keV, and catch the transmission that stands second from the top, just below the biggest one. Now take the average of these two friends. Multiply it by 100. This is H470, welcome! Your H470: 419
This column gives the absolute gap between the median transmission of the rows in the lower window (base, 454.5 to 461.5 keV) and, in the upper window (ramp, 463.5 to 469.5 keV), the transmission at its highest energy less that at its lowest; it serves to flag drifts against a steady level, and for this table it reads 3.7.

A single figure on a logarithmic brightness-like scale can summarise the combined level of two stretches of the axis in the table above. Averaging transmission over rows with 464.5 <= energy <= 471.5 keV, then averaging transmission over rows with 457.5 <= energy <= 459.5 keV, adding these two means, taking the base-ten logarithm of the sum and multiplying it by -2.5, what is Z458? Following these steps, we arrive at -2.23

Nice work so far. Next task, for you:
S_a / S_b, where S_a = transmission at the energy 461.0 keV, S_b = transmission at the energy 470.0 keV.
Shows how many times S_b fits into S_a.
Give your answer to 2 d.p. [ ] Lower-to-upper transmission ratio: 1.00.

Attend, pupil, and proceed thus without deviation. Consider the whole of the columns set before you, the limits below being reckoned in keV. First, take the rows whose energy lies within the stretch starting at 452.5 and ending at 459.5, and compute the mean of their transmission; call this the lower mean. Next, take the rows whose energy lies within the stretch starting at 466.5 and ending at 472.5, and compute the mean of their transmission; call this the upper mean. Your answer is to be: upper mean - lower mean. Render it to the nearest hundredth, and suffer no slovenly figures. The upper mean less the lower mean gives -0.44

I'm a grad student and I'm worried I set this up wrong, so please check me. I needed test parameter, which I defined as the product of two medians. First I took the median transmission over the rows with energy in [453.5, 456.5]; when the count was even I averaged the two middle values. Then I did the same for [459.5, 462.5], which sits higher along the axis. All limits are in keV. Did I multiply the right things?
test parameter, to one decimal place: 16.0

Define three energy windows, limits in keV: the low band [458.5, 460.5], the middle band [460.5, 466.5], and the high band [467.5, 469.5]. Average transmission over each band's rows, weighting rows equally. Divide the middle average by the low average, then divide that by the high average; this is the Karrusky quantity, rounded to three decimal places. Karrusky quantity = 0.232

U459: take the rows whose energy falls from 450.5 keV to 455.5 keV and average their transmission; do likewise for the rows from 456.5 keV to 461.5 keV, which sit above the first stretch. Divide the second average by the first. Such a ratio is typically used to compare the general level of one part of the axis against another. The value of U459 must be 0.88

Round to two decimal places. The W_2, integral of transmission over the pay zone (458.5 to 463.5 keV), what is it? 18.97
